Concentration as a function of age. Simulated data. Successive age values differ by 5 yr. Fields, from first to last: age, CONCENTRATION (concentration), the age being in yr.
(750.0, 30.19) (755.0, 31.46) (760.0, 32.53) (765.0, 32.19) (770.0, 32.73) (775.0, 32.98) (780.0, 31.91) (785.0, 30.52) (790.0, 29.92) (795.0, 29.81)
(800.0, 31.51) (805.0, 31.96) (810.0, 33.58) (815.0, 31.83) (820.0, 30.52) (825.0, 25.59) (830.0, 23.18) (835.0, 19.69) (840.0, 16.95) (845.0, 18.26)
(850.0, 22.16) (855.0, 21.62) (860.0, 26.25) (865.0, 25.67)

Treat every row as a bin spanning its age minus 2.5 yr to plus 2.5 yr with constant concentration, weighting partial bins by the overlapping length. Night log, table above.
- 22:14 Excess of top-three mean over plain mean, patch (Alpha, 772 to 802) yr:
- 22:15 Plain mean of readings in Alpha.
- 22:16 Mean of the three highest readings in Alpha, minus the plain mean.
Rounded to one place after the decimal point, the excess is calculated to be 1.0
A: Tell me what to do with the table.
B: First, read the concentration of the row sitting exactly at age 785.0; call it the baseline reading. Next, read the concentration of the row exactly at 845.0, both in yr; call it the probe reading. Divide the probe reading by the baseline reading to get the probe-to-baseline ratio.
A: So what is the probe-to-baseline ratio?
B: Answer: 0.60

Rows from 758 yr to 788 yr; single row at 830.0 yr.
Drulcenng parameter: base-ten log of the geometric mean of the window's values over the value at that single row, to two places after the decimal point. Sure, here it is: 0.14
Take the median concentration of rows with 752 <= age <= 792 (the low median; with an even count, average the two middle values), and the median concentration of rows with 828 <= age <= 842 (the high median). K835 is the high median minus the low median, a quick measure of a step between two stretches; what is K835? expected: -12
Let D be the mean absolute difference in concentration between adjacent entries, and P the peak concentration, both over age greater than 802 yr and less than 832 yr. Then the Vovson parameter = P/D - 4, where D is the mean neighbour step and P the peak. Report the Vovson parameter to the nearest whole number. 10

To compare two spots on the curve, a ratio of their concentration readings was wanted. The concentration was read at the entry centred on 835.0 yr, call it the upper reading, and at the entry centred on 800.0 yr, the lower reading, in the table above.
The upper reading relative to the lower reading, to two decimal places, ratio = 0.62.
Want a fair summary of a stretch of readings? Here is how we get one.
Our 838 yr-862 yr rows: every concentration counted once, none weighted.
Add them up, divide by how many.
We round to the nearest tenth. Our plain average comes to 21.0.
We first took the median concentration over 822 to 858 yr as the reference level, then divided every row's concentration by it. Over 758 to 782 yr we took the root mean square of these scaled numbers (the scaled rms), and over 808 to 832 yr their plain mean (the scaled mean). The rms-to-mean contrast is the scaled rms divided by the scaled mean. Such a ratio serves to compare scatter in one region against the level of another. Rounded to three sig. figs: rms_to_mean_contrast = 1.12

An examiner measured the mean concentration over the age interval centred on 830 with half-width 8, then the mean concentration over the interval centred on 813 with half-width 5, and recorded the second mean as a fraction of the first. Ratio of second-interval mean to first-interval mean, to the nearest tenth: 1.4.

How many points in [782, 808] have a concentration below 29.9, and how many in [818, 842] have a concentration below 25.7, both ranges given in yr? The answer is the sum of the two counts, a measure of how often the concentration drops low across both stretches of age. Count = 5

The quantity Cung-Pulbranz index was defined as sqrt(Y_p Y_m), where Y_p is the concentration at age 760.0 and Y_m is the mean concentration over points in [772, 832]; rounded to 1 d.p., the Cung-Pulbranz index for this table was 31.4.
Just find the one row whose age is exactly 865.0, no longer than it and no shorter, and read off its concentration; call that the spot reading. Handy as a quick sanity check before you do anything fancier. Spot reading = 25.67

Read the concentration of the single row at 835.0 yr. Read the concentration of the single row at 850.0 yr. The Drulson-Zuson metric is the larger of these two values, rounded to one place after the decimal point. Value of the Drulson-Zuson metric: 22.2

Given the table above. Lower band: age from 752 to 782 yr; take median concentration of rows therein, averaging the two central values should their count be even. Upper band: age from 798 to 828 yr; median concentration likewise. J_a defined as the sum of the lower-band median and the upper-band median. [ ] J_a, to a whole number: 64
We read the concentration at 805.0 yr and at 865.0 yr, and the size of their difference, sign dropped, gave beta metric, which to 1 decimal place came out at 6.3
